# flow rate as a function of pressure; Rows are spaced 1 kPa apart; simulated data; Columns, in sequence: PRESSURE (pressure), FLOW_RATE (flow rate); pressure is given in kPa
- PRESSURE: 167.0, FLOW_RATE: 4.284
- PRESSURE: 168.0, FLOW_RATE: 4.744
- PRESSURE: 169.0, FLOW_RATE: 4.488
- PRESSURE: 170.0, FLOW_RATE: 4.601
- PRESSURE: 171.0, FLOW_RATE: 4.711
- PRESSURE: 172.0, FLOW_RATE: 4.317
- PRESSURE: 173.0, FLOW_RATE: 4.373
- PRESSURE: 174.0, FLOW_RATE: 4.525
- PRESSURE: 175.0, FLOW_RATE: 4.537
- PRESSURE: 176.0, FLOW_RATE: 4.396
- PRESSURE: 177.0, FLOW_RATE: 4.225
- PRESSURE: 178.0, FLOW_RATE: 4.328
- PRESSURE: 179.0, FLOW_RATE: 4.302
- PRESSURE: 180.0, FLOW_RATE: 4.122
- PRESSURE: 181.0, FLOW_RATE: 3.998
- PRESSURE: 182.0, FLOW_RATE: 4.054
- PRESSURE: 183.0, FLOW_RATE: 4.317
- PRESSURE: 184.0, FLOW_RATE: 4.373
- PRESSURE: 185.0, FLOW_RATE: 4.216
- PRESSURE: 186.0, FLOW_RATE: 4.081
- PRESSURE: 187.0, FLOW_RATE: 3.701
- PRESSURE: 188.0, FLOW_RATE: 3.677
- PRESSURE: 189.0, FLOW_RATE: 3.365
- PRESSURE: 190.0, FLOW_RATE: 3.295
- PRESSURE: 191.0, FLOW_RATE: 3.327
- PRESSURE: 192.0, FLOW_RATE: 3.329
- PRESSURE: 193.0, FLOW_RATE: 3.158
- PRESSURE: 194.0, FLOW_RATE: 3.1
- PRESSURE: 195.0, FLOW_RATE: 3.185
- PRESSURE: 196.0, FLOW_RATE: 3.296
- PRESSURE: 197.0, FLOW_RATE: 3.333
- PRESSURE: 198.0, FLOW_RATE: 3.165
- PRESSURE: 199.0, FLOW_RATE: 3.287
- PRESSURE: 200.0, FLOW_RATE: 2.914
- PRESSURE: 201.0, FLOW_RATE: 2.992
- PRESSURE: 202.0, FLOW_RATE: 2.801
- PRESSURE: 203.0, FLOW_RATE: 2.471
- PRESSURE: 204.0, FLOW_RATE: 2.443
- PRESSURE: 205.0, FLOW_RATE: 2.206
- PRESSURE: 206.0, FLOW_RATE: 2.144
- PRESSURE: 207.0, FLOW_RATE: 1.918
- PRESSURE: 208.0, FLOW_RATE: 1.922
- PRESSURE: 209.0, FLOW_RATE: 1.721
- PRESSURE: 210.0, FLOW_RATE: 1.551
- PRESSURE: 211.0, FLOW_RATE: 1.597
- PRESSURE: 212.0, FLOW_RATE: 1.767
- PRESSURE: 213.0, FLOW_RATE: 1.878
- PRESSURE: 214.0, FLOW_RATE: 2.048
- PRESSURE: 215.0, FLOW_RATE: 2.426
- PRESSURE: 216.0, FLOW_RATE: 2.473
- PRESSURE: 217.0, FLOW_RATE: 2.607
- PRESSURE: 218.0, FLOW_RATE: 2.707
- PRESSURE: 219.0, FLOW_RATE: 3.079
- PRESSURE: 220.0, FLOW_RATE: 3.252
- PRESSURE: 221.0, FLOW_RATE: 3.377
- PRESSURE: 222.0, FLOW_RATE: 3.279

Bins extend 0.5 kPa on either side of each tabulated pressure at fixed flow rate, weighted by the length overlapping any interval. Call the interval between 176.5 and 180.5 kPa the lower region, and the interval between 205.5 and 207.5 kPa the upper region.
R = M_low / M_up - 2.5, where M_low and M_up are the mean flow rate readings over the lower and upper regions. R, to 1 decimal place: -0.4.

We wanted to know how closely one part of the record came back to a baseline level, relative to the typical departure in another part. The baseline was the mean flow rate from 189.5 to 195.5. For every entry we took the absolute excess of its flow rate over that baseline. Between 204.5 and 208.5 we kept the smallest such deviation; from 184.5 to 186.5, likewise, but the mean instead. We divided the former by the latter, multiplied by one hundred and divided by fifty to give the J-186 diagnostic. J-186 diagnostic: 2.2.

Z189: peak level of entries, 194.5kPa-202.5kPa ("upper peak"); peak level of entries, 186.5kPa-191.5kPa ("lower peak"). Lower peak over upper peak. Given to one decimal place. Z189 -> 1.1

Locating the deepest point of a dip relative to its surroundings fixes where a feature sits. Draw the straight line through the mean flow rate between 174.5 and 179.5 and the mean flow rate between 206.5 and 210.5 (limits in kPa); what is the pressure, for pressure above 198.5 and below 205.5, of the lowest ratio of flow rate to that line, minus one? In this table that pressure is 205.0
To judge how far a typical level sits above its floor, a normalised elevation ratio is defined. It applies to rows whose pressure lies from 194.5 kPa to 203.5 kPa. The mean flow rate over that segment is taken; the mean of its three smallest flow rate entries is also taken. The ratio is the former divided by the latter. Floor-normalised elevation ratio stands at 1.12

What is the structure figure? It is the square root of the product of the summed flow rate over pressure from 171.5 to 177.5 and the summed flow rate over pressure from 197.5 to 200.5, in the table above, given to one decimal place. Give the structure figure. 15.7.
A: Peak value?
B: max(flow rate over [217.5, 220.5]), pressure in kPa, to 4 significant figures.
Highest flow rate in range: 3.252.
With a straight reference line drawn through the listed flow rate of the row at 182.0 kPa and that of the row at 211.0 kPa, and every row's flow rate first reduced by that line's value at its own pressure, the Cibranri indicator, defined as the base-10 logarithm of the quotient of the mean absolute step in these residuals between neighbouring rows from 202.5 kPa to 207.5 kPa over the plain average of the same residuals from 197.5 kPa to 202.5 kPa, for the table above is -0.73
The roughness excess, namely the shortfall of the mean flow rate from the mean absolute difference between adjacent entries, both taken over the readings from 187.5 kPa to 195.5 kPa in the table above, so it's -3.2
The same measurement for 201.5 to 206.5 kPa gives -2.2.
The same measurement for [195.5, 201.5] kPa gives -3.0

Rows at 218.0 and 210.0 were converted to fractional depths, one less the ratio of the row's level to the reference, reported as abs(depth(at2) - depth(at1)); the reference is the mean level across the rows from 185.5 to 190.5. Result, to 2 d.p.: 0.32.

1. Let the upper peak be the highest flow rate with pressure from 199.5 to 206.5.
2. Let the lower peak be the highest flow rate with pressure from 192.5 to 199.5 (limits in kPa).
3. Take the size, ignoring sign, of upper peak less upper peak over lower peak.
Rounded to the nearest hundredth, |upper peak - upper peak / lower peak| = 2.09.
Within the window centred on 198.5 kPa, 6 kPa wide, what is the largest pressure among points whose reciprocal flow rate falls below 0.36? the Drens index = 201.0 kPa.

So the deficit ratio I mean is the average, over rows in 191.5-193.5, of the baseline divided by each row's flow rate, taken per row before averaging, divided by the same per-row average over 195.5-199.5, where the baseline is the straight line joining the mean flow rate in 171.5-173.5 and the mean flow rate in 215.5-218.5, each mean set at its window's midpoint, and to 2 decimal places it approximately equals 1.07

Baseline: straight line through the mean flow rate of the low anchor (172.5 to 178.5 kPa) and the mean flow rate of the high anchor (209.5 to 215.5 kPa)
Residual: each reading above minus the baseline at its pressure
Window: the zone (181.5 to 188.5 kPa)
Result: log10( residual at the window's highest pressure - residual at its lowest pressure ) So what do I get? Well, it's -1.5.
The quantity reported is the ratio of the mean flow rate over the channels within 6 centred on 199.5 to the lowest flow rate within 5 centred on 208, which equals 2.0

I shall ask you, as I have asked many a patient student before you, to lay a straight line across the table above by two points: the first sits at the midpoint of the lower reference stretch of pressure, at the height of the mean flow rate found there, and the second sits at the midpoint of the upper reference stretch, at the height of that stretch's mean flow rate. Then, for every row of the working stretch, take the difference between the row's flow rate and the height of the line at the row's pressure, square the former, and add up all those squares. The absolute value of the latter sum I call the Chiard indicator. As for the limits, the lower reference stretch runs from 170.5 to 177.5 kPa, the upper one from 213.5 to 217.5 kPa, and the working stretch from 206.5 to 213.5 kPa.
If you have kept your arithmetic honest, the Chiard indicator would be 5.8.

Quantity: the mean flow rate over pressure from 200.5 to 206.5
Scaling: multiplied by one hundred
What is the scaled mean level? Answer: 251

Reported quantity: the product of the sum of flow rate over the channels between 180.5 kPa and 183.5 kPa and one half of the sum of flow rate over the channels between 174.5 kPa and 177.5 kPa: 81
